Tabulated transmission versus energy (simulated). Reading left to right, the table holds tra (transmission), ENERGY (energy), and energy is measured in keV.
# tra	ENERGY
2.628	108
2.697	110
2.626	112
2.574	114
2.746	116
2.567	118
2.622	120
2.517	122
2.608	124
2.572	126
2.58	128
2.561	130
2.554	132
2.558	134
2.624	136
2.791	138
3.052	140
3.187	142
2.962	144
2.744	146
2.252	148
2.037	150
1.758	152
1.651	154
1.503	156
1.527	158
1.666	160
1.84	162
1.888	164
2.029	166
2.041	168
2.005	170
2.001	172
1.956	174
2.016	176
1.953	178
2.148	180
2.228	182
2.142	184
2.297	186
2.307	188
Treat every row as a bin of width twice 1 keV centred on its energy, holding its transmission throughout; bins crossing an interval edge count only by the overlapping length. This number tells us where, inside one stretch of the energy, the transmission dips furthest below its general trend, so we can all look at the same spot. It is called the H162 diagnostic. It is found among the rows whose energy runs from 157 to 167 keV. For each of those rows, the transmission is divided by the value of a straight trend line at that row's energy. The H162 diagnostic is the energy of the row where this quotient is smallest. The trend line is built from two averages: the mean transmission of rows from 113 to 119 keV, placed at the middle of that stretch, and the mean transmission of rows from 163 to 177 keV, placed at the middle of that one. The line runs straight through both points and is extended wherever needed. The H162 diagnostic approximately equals 158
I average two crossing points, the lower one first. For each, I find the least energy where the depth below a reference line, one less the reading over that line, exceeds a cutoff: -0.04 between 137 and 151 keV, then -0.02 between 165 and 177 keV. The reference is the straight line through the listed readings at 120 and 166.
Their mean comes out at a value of 157 keV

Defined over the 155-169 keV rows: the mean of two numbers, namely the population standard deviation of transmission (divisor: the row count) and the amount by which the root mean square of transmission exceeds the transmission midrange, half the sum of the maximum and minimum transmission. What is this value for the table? 0.12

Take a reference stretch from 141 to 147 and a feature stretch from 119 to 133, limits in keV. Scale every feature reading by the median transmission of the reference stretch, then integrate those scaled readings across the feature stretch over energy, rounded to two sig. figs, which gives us 12 keV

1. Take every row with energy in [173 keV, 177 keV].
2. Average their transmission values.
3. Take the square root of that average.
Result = 1.41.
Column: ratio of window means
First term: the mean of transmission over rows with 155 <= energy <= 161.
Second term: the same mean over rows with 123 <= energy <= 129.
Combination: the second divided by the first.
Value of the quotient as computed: 1.65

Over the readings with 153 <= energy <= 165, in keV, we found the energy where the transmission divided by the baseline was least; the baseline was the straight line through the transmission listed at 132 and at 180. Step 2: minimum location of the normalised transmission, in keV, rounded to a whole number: 156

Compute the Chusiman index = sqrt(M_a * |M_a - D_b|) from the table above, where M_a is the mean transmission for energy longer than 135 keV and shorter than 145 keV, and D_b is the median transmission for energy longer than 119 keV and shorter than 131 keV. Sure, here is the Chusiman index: 1.0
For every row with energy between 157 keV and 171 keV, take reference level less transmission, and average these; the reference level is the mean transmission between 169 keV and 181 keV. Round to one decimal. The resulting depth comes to 0.2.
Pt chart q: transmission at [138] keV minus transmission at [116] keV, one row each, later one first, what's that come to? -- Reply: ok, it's 0.0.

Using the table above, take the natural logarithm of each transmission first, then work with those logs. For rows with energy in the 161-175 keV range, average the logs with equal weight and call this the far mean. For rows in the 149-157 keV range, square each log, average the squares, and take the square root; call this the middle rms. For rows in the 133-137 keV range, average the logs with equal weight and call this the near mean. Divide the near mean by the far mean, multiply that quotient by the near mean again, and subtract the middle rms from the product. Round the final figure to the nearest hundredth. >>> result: 0.78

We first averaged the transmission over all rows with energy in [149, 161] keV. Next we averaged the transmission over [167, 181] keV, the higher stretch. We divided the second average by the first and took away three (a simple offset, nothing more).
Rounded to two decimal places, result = -1.81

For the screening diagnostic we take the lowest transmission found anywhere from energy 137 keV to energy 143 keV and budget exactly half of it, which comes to 1.4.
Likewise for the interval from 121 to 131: 1.3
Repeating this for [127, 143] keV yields 1.3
